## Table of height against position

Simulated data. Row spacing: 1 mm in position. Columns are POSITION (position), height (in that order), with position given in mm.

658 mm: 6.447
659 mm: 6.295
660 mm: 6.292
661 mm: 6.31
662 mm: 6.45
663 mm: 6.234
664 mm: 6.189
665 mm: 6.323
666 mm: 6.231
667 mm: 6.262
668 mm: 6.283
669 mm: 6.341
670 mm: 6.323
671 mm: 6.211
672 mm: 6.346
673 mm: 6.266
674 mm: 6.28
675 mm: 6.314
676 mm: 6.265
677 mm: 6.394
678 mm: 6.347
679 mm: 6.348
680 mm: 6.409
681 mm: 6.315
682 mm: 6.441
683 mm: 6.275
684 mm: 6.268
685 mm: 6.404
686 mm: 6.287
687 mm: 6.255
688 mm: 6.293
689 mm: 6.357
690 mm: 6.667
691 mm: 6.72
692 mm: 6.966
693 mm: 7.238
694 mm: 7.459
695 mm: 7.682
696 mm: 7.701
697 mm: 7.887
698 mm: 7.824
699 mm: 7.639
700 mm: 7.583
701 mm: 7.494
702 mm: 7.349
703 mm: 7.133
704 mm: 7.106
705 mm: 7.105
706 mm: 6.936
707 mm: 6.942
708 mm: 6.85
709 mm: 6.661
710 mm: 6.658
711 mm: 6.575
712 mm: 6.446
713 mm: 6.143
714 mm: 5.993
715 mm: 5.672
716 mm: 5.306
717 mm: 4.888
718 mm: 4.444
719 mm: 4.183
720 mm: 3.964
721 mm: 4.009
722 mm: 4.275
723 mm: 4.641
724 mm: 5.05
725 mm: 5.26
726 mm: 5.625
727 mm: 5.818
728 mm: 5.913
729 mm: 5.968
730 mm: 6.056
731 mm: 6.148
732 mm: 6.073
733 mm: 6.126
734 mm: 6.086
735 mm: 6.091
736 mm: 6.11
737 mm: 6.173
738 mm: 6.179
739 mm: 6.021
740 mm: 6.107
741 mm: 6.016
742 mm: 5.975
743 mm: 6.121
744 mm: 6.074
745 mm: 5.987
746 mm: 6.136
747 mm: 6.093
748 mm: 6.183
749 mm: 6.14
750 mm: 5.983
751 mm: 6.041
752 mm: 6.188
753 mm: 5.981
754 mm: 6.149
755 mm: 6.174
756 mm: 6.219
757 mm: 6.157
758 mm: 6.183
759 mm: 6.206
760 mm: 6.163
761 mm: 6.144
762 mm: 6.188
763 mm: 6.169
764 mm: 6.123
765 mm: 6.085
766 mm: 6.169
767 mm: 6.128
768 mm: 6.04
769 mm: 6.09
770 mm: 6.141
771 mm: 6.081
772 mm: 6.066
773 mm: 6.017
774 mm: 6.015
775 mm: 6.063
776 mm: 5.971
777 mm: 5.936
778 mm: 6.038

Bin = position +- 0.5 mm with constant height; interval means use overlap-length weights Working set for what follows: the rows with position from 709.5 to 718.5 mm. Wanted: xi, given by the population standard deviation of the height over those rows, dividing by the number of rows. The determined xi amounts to 0.733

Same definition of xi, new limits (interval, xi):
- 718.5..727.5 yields 0.665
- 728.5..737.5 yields 0.056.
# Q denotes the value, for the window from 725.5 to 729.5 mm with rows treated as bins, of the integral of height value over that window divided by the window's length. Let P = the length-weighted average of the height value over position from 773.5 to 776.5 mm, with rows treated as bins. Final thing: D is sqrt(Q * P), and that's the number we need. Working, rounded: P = 6.02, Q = 5.8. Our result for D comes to 5.9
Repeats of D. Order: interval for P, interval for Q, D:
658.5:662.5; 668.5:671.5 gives 6.3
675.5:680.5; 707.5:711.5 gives 6.5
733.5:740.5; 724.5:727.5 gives 5.8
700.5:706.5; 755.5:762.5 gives 6.7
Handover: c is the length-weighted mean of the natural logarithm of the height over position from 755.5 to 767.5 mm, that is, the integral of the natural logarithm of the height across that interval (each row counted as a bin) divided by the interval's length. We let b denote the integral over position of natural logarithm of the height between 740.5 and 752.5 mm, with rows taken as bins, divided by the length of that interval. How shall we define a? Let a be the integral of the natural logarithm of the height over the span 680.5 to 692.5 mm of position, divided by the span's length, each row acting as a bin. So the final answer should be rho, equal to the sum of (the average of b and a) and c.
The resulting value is 3.65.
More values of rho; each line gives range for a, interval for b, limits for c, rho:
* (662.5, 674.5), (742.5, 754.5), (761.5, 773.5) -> 3.63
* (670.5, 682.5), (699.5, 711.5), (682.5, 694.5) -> 3.78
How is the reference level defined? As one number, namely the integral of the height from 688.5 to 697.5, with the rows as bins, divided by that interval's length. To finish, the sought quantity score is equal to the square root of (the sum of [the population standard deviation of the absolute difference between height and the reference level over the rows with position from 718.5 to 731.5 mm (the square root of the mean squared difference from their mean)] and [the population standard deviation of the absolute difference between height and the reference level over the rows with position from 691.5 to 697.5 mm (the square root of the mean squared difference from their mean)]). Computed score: 1.0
